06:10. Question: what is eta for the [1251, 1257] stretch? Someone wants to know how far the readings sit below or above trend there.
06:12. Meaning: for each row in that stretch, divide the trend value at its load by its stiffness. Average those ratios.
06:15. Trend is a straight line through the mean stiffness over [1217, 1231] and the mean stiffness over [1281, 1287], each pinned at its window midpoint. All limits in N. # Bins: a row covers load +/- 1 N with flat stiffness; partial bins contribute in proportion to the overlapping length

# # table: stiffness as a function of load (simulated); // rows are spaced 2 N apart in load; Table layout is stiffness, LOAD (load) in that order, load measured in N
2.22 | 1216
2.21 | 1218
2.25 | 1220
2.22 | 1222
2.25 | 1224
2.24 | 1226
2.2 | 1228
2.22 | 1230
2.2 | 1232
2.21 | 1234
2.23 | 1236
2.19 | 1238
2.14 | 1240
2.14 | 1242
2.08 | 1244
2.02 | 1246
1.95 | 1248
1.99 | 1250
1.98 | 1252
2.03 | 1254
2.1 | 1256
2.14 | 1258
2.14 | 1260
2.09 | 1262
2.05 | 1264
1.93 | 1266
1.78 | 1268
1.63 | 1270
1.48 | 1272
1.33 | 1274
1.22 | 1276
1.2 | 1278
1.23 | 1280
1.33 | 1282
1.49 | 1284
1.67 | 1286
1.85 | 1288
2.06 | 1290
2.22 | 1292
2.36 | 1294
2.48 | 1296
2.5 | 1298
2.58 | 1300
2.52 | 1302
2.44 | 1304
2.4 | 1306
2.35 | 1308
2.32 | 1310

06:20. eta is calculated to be 0.91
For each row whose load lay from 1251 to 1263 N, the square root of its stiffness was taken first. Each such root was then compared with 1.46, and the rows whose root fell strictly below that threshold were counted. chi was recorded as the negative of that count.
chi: -4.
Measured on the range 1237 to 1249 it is -3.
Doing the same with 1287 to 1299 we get -2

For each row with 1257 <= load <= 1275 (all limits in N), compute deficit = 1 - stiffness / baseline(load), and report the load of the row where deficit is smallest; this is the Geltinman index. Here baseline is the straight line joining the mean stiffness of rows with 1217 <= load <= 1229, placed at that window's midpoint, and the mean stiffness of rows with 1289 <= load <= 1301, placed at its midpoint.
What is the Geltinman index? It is 1258 N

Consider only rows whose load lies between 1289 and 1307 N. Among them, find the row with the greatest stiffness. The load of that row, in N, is 1300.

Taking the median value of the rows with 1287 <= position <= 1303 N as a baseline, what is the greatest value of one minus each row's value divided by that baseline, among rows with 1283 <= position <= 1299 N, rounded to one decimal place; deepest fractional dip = 0.4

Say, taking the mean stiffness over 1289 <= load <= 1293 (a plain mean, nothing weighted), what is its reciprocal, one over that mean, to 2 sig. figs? 0.47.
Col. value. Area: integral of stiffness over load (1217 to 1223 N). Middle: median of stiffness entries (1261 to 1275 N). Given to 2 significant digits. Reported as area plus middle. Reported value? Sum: 15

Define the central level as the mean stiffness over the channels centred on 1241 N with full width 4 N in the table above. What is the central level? 2.14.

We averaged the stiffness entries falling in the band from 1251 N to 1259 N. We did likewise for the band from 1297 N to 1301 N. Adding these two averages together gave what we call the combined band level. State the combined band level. 4.60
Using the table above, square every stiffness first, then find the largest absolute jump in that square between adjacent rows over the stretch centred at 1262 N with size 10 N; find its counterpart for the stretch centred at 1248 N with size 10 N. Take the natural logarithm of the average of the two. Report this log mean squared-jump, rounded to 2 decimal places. -0.97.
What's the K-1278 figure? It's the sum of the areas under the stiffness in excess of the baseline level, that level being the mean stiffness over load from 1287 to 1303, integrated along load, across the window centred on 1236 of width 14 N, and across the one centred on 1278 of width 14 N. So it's -16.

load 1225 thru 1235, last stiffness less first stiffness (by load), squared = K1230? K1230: 0.00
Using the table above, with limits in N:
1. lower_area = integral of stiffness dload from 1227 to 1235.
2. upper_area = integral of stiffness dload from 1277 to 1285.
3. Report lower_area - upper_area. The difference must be 7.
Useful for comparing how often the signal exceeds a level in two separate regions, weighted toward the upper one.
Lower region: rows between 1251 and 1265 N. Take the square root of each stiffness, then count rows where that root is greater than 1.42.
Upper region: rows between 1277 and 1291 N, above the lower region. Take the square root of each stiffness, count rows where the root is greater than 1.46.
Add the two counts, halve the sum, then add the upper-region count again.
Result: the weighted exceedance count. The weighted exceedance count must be 3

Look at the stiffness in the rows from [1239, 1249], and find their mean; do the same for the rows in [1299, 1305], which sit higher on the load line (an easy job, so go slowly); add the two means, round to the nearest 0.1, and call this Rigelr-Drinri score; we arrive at 4.6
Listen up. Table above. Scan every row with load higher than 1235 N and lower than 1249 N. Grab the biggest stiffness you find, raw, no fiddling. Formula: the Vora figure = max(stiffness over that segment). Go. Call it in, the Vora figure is 2.23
